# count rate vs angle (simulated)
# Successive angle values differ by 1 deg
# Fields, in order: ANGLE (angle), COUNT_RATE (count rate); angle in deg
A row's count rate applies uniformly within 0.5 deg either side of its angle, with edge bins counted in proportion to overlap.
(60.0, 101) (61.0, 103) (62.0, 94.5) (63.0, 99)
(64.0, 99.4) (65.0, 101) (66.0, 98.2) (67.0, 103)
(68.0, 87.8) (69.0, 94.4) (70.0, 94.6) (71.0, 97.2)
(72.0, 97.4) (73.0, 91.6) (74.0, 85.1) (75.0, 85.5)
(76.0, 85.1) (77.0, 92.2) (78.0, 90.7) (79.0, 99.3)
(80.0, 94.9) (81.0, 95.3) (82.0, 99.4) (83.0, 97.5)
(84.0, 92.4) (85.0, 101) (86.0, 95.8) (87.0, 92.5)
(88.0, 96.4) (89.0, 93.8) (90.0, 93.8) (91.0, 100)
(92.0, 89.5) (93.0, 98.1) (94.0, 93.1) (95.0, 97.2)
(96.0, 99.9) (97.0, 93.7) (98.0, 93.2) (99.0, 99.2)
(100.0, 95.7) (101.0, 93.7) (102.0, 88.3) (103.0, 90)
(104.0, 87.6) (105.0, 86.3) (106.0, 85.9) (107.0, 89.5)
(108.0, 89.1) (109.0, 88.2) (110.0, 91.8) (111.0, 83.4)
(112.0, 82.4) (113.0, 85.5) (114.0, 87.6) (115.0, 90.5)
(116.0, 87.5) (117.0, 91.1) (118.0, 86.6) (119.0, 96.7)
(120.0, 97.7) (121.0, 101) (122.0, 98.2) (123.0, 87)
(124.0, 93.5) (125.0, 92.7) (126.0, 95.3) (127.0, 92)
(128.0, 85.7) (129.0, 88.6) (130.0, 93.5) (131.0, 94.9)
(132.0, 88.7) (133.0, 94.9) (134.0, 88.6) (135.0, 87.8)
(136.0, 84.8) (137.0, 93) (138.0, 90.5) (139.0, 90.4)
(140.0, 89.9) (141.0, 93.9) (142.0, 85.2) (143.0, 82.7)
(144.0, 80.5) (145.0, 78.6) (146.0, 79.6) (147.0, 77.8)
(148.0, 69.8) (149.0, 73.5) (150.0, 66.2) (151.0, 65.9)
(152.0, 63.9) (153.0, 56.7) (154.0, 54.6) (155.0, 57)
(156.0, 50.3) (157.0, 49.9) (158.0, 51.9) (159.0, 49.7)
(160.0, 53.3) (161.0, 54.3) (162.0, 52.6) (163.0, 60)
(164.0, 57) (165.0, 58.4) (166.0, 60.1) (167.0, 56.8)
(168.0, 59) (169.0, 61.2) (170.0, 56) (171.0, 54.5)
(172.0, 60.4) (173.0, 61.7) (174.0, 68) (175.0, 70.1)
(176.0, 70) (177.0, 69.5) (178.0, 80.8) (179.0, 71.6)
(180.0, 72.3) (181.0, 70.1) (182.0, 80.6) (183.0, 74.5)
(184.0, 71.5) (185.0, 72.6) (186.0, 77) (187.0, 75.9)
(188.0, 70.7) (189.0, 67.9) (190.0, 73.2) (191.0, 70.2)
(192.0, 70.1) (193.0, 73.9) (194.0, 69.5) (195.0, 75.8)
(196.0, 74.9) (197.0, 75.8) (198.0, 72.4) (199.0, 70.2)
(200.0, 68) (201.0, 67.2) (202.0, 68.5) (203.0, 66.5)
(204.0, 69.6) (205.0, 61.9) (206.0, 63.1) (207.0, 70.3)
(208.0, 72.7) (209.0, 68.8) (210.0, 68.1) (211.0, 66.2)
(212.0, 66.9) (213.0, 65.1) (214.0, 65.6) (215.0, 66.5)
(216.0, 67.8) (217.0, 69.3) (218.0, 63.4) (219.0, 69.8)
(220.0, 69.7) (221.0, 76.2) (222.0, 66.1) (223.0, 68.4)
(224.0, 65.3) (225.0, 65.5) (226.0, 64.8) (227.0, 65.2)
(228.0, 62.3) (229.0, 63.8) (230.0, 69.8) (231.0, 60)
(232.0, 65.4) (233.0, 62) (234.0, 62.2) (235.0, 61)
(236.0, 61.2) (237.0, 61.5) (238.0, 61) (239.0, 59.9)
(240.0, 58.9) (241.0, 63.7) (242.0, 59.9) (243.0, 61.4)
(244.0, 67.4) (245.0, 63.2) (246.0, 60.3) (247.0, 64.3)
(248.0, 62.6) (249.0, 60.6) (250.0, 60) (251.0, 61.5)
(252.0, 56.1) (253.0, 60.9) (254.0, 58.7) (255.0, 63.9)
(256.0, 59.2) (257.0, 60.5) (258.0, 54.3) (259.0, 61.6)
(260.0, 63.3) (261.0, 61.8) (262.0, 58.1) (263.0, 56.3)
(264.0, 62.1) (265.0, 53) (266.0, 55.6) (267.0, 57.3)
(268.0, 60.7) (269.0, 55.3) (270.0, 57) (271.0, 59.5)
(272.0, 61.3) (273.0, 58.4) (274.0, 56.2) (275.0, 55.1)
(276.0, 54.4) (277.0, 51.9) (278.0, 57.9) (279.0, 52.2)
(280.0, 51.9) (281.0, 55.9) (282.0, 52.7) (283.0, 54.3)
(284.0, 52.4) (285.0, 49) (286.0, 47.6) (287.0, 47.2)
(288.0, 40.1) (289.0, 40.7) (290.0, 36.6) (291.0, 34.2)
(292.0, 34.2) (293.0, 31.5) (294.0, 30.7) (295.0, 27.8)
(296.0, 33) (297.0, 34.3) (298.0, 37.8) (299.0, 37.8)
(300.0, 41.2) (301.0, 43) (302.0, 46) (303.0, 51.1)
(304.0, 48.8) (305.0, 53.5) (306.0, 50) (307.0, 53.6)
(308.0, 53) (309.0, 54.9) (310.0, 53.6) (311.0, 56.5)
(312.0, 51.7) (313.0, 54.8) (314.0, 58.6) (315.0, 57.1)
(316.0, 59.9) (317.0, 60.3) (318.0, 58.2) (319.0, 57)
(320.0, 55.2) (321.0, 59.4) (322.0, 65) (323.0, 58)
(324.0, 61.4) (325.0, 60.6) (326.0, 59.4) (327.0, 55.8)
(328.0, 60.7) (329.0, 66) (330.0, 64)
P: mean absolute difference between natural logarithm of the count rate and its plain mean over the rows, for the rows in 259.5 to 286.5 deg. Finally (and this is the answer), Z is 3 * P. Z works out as 0.17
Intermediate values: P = 0.056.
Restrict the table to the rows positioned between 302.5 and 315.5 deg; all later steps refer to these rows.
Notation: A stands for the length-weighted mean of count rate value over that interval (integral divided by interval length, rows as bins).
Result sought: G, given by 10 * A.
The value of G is 536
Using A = 54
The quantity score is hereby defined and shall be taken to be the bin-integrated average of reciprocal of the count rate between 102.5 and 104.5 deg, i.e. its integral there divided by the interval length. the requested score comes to 0.011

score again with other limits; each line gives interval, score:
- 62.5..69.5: 0.010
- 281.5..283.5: 0.019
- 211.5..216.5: 0.015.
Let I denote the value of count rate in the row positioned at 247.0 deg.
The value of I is 64.3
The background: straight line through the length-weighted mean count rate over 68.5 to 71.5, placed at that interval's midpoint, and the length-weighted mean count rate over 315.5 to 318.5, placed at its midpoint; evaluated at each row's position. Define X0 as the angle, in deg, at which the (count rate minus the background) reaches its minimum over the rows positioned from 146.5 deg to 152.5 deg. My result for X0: 152.0 deg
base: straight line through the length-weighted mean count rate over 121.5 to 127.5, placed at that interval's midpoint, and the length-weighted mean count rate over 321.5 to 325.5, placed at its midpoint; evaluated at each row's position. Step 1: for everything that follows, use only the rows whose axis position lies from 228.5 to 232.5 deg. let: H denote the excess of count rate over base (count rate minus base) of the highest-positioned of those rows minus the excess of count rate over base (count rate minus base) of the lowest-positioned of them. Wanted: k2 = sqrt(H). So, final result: 1.4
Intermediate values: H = 2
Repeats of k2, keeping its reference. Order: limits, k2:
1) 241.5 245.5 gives 1.9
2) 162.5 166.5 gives 0.8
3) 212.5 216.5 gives 1.8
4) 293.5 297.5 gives 2.0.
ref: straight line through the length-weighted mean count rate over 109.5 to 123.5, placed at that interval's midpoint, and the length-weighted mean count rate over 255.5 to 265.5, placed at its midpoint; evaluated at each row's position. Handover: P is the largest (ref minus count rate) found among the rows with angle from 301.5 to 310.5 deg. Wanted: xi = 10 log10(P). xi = 6.0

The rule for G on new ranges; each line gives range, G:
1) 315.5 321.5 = 583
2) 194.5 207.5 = 696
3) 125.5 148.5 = 872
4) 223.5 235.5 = 639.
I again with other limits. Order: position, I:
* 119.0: 96.7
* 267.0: 57.3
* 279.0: 52.2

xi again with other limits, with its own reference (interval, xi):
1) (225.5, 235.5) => 7.4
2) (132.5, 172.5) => 15.0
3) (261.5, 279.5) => 7.0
